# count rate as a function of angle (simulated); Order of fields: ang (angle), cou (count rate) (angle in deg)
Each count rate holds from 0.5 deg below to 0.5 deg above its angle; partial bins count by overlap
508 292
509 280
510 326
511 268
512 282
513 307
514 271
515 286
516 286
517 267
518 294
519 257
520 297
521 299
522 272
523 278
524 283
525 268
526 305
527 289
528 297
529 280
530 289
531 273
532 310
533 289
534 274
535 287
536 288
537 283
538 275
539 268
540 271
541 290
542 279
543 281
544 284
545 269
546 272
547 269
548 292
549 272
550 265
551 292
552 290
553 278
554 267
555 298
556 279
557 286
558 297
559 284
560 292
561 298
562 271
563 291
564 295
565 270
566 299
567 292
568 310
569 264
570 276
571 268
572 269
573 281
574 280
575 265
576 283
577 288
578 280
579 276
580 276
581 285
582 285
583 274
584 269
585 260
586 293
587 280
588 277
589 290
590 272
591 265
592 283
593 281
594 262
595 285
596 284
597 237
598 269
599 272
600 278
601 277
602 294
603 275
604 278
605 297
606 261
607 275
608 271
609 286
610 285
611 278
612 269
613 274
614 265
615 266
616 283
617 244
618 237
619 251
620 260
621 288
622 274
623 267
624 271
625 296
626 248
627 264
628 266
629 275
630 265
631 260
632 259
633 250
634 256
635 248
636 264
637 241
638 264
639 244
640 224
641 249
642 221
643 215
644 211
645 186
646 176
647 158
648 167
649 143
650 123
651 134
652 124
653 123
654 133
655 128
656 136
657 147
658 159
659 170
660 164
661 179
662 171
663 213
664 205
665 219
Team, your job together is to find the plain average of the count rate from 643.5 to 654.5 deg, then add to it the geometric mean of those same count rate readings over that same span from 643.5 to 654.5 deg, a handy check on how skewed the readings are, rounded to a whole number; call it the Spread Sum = 303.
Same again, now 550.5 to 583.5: 566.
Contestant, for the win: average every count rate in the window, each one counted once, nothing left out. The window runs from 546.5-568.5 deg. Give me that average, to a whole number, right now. 286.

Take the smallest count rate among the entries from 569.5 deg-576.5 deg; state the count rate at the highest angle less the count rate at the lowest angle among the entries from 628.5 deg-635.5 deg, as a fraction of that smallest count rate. -0.10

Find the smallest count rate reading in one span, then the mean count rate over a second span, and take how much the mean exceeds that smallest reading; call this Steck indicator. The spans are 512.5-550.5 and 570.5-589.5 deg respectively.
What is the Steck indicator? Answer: 21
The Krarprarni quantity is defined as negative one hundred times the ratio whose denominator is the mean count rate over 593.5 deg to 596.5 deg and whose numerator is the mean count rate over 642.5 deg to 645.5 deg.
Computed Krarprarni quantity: -74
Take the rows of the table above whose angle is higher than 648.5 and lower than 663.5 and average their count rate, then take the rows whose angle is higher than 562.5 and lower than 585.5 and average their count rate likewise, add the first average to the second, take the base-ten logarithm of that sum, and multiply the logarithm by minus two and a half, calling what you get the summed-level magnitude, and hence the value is -6.58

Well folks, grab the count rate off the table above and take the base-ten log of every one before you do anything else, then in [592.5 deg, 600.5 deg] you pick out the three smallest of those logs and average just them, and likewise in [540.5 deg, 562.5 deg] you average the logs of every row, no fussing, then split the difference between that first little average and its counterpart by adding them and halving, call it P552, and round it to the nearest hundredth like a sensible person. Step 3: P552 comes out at 2.43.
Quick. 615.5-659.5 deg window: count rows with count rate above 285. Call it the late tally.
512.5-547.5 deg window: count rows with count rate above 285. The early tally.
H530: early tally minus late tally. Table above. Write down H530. 13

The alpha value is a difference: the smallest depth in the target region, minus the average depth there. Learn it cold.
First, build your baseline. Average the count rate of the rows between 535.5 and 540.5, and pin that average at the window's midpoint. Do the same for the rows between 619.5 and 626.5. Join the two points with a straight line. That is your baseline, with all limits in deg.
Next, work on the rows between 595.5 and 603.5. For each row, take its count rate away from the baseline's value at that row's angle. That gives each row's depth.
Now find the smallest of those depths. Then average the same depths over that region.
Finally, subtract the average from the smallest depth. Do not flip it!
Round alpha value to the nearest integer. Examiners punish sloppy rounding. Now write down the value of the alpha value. -21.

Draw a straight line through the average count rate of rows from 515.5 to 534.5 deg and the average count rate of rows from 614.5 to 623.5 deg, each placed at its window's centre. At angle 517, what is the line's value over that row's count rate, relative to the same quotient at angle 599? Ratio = 1.09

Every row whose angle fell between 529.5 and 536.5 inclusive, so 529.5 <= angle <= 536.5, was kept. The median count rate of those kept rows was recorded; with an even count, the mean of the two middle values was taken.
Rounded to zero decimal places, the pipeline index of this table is 288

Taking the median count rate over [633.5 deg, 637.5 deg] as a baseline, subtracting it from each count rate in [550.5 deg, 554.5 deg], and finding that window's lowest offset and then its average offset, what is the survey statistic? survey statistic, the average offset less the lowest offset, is 15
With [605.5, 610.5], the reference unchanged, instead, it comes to 15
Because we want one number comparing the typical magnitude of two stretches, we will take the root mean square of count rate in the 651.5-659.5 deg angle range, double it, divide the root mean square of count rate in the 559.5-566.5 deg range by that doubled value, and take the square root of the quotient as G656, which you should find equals 1.01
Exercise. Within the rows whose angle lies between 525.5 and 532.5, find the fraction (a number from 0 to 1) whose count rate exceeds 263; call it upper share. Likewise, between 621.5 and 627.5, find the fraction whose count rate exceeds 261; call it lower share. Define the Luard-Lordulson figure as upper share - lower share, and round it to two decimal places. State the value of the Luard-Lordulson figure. 0.17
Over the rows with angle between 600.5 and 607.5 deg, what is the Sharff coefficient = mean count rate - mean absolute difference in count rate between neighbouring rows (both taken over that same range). 262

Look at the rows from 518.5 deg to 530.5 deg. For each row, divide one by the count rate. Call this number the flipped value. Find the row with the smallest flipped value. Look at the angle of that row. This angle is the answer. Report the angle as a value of 526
